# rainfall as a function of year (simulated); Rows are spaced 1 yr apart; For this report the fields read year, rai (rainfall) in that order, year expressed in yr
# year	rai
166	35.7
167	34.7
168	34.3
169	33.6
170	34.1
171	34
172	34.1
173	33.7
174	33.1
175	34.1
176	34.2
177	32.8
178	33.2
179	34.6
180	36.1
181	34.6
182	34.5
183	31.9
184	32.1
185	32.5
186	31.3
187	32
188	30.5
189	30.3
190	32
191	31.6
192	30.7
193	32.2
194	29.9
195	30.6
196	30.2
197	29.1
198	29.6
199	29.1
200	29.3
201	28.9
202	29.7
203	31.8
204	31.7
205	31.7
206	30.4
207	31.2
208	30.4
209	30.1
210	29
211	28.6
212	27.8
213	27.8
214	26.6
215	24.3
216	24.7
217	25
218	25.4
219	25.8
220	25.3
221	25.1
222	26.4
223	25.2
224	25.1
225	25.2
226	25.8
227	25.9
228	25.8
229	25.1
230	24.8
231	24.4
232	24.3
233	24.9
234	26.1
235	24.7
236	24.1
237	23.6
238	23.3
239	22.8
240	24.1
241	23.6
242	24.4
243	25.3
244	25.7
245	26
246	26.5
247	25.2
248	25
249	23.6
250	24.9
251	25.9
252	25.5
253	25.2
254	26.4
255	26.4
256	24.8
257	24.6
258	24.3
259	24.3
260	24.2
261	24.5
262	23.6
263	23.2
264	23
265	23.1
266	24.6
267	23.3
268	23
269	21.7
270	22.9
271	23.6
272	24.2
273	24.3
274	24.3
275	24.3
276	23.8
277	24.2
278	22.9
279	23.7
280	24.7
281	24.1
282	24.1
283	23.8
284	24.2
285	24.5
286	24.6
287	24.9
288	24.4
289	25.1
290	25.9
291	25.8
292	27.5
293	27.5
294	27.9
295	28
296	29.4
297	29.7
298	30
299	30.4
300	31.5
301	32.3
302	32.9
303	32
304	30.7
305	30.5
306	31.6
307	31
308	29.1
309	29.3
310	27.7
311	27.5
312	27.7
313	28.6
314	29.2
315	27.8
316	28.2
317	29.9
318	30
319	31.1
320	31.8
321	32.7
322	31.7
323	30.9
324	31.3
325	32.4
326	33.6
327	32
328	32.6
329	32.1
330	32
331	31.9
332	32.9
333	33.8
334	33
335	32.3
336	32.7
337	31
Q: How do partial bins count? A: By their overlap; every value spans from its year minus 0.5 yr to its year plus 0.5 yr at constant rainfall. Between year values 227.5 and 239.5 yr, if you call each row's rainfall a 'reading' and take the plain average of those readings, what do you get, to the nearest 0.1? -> 24.5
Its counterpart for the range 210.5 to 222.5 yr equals 26.1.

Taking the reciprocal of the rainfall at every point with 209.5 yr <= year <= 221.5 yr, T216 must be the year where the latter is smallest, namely 210 yr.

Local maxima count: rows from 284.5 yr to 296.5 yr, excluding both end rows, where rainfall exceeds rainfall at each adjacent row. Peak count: 2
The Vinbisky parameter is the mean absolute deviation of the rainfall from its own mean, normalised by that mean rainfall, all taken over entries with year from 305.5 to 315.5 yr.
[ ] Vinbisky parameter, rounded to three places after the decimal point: 0.038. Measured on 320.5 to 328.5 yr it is 0.021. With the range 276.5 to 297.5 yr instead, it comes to 0.064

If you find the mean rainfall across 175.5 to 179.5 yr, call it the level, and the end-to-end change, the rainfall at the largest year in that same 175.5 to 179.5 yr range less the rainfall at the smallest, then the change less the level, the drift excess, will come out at -33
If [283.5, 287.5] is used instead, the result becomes -24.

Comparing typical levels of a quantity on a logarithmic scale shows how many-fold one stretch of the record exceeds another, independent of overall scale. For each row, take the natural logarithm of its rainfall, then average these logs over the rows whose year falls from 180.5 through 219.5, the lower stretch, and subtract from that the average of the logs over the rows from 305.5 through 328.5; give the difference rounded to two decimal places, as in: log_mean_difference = -0.02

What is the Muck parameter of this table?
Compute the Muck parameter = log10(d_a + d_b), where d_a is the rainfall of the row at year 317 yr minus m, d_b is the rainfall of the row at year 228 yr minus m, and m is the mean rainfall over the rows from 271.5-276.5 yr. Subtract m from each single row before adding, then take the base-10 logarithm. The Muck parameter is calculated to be 0.87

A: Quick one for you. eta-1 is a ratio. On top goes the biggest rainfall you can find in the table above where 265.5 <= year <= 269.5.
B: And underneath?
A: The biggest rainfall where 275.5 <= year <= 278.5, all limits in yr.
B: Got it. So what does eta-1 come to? 1.02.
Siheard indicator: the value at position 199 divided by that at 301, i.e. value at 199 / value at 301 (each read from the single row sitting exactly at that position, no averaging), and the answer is 0.90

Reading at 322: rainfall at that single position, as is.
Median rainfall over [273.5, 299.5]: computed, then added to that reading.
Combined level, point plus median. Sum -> 56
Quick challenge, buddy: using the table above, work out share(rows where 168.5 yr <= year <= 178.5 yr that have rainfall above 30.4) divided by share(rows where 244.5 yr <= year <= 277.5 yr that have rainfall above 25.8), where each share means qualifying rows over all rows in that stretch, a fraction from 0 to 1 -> 7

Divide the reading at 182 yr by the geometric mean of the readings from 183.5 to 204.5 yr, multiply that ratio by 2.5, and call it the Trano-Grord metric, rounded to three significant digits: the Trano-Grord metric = 2.81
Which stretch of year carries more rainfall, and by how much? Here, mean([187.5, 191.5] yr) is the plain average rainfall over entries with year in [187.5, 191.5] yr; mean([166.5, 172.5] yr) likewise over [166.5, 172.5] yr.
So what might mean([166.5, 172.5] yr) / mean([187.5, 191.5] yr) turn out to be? 1.10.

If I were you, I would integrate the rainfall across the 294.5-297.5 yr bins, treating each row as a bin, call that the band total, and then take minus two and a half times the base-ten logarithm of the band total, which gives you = -4.85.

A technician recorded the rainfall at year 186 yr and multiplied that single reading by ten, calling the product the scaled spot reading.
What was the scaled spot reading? 313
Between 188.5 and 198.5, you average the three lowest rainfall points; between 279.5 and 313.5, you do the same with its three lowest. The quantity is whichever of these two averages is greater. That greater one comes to 30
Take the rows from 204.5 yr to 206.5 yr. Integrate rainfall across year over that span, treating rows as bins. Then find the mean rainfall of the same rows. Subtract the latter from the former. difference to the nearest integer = 31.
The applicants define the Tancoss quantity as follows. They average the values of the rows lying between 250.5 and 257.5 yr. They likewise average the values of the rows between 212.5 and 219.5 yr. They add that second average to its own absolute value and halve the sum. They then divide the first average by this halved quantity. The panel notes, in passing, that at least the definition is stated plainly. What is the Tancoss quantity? 1.00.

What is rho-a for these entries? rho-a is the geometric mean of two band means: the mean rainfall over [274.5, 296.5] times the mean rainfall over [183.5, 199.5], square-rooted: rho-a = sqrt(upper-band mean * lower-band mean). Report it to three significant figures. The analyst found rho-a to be 27.9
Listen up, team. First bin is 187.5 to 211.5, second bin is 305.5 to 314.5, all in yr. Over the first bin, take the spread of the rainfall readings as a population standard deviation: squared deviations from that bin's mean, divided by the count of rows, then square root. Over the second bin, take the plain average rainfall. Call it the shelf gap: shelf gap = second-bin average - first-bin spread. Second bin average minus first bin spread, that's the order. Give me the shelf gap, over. 28.0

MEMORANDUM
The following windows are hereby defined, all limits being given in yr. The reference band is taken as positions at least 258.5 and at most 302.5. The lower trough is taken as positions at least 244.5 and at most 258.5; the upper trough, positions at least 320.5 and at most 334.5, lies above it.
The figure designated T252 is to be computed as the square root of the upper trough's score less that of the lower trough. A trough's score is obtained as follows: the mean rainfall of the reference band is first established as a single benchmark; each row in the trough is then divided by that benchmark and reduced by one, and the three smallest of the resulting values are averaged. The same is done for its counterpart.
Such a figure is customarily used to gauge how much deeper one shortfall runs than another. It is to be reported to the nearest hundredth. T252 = 0.53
